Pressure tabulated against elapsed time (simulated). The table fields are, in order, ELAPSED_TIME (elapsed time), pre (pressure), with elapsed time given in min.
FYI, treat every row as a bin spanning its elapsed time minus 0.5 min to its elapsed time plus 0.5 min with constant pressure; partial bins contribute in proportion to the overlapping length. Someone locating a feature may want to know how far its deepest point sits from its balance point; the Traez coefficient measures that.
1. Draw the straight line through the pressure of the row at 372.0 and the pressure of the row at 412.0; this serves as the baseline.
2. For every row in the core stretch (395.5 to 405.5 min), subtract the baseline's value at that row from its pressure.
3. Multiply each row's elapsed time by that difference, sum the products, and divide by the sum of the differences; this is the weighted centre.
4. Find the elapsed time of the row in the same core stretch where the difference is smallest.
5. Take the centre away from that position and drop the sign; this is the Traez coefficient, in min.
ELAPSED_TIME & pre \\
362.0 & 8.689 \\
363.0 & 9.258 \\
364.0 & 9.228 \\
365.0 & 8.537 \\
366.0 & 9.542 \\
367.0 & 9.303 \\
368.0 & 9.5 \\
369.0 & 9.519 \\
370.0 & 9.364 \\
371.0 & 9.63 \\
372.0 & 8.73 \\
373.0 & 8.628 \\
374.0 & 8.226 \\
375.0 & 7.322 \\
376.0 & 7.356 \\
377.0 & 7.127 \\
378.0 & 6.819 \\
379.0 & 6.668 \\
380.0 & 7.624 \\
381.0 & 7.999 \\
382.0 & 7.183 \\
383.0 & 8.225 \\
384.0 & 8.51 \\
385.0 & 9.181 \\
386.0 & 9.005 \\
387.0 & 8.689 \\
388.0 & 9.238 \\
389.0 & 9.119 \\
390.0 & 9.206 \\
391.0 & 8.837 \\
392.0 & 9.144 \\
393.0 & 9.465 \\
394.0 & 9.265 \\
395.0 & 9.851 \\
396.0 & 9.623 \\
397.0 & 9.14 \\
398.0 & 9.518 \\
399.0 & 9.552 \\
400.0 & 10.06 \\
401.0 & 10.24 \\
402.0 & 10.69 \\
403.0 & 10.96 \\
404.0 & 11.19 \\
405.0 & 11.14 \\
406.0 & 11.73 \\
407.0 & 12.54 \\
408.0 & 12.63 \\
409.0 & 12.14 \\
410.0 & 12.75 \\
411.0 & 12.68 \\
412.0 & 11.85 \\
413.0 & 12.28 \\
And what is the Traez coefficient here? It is 1.8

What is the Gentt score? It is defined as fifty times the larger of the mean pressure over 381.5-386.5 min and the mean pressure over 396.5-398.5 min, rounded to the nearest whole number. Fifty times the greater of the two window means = 466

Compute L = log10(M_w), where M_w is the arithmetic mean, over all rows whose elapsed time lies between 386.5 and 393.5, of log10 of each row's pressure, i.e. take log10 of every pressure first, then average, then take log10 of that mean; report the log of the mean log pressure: -0.018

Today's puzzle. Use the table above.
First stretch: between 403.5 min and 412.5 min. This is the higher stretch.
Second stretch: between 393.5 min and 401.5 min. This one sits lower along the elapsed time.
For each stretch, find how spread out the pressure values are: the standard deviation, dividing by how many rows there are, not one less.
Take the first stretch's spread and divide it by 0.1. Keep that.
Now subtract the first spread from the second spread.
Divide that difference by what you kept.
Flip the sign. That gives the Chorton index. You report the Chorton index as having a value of 0.041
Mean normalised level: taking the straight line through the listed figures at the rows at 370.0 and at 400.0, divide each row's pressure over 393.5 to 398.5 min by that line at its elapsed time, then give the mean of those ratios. 0.95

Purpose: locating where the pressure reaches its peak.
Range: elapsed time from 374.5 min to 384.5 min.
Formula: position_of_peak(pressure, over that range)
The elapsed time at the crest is 384.0 min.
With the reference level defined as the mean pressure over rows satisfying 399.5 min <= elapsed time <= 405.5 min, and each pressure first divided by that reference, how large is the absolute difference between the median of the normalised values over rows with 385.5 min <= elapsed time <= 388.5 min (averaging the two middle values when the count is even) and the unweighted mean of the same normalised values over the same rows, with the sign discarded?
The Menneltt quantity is 0.003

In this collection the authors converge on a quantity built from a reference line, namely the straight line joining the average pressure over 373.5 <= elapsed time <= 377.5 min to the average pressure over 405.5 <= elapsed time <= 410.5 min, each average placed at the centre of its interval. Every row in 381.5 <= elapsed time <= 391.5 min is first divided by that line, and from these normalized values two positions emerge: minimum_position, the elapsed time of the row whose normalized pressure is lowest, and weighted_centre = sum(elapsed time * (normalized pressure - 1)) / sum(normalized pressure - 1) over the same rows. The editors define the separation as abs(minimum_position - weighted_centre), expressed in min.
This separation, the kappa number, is 4.3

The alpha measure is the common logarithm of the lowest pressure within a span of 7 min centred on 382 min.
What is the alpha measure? 0.82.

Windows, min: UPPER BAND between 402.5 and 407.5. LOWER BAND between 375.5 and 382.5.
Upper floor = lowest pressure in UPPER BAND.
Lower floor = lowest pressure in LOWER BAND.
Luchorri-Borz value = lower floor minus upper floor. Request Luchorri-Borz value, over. -4.3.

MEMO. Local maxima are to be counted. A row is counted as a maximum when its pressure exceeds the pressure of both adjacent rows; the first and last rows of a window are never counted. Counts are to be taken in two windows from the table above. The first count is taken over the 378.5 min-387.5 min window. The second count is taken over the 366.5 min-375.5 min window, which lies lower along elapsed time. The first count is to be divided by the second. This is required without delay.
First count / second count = 1.0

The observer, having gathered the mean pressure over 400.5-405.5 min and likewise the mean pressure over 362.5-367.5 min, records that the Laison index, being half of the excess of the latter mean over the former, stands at -0.84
